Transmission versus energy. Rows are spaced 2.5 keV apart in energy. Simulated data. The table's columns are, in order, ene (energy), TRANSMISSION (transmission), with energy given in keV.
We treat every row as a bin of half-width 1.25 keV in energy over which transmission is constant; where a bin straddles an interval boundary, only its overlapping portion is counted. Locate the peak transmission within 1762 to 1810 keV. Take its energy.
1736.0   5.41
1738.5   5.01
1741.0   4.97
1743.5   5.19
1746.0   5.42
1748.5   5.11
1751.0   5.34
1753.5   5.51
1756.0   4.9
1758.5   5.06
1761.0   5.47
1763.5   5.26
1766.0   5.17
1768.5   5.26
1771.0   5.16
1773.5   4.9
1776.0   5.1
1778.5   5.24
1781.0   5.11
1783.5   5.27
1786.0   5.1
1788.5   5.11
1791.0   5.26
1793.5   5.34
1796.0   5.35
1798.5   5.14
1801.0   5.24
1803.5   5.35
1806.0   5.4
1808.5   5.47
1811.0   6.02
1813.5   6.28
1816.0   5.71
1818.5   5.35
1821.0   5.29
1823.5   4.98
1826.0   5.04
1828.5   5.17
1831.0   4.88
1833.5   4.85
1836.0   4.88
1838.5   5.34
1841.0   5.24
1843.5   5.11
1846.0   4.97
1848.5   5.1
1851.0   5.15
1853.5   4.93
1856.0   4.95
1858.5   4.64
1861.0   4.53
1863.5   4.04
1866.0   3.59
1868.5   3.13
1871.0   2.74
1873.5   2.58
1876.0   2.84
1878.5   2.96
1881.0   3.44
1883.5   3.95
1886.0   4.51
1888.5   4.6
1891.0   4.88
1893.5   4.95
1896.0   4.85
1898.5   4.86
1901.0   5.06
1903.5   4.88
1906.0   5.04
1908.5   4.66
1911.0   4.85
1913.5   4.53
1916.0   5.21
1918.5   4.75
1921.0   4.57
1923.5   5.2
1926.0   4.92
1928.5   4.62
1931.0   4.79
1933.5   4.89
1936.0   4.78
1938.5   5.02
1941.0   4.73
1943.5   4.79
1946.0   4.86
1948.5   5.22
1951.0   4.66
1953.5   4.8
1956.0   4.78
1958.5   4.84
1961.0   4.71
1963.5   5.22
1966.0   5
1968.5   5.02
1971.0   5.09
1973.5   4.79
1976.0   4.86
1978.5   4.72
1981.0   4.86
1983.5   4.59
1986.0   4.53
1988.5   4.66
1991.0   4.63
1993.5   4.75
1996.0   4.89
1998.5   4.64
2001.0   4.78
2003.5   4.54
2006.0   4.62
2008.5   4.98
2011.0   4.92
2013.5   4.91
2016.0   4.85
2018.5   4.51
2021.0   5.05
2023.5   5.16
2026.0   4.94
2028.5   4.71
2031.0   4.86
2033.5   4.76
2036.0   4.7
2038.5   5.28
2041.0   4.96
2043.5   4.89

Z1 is 1808.5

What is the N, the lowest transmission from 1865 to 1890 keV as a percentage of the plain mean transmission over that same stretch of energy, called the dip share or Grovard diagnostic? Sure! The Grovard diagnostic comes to 75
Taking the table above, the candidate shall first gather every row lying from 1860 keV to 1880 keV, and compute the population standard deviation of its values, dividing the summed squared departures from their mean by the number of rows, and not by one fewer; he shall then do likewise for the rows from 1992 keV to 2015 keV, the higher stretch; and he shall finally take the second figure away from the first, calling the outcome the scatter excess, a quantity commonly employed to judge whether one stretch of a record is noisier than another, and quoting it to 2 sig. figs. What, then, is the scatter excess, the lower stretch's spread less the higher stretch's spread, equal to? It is 0.50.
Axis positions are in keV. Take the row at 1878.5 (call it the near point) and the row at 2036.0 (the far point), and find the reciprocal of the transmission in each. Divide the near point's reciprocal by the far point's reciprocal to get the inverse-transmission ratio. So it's 1.59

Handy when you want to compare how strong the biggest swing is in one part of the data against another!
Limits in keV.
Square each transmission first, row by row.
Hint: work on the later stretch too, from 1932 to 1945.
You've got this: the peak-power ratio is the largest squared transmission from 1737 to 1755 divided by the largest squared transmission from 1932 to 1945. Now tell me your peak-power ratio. 1.20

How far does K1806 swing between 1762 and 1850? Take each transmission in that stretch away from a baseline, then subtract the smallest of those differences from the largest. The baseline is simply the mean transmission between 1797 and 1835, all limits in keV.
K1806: 1.43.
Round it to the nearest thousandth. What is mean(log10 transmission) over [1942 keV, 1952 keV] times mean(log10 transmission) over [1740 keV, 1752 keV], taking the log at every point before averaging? 0.493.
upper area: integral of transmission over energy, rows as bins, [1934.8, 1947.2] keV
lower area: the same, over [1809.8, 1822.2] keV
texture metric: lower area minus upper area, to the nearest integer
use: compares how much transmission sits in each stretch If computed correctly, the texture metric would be 11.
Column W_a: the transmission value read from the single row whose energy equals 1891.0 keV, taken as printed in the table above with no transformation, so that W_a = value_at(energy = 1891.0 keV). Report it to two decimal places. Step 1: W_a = 4.88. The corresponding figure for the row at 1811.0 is 6.02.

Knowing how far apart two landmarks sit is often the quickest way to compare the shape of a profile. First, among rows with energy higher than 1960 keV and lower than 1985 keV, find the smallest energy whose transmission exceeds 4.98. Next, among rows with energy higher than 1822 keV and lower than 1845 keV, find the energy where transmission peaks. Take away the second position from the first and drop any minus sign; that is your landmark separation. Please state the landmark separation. 125.0 keV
